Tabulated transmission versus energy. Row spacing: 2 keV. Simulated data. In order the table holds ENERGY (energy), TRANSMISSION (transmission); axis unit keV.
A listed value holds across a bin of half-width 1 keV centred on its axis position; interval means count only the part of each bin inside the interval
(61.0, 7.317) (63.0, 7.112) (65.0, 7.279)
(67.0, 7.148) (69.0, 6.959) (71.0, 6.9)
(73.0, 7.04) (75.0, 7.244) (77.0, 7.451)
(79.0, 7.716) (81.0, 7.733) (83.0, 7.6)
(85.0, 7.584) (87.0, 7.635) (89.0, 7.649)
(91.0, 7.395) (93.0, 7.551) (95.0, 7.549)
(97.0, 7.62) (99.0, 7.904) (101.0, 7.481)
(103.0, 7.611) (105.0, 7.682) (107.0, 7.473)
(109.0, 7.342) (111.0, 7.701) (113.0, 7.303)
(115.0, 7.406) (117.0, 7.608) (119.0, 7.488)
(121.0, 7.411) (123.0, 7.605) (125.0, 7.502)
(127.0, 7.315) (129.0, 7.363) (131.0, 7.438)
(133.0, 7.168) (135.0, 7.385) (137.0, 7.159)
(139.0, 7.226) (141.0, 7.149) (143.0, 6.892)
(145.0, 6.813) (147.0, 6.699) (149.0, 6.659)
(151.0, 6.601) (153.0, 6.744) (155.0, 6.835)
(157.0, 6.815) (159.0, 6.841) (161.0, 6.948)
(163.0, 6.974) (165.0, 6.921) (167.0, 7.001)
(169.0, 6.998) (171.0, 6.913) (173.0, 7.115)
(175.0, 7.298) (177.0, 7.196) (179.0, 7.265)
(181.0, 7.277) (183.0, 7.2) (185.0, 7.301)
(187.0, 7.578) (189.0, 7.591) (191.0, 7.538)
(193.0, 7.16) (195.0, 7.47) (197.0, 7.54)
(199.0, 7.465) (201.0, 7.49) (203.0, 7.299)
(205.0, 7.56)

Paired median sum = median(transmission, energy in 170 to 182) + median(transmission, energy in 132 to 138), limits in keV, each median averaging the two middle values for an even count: 14.40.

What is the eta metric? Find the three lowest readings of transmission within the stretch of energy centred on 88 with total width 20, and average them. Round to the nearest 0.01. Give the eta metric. 7.50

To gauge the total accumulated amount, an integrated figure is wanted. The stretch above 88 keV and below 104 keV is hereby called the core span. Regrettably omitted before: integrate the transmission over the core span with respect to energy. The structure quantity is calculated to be 122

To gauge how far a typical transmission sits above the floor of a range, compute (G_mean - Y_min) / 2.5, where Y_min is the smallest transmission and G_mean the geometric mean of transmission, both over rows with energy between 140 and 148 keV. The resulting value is 0.075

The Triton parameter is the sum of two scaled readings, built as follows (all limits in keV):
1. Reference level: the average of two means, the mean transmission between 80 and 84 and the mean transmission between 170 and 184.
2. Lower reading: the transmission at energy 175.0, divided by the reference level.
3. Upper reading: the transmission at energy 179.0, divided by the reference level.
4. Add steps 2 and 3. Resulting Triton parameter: 1.96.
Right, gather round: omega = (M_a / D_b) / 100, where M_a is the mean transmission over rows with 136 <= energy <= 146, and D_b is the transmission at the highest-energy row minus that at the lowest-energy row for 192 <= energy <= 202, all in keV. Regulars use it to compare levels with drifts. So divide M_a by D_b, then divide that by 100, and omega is 0.2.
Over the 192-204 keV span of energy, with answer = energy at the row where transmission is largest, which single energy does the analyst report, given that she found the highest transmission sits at 197.0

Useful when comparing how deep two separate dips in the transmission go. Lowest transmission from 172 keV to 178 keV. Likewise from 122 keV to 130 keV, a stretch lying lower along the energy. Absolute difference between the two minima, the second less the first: 0.20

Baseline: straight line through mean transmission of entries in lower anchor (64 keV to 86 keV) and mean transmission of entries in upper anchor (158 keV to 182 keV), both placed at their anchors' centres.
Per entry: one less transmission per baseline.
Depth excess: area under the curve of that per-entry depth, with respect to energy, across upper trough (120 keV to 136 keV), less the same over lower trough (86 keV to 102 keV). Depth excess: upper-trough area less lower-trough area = 0.22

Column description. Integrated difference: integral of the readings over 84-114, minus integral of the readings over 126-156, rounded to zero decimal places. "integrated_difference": 16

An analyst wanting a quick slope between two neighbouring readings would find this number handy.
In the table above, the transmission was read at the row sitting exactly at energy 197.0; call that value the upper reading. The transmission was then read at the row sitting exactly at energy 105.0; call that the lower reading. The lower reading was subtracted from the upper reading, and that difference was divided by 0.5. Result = -0.3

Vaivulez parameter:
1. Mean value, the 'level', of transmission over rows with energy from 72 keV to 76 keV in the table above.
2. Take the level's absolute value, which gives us 7.14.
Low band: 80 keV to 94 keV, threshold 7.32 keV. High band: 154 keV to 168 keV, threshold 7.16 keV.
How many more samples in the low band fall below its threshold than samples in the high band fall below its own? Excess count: -7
